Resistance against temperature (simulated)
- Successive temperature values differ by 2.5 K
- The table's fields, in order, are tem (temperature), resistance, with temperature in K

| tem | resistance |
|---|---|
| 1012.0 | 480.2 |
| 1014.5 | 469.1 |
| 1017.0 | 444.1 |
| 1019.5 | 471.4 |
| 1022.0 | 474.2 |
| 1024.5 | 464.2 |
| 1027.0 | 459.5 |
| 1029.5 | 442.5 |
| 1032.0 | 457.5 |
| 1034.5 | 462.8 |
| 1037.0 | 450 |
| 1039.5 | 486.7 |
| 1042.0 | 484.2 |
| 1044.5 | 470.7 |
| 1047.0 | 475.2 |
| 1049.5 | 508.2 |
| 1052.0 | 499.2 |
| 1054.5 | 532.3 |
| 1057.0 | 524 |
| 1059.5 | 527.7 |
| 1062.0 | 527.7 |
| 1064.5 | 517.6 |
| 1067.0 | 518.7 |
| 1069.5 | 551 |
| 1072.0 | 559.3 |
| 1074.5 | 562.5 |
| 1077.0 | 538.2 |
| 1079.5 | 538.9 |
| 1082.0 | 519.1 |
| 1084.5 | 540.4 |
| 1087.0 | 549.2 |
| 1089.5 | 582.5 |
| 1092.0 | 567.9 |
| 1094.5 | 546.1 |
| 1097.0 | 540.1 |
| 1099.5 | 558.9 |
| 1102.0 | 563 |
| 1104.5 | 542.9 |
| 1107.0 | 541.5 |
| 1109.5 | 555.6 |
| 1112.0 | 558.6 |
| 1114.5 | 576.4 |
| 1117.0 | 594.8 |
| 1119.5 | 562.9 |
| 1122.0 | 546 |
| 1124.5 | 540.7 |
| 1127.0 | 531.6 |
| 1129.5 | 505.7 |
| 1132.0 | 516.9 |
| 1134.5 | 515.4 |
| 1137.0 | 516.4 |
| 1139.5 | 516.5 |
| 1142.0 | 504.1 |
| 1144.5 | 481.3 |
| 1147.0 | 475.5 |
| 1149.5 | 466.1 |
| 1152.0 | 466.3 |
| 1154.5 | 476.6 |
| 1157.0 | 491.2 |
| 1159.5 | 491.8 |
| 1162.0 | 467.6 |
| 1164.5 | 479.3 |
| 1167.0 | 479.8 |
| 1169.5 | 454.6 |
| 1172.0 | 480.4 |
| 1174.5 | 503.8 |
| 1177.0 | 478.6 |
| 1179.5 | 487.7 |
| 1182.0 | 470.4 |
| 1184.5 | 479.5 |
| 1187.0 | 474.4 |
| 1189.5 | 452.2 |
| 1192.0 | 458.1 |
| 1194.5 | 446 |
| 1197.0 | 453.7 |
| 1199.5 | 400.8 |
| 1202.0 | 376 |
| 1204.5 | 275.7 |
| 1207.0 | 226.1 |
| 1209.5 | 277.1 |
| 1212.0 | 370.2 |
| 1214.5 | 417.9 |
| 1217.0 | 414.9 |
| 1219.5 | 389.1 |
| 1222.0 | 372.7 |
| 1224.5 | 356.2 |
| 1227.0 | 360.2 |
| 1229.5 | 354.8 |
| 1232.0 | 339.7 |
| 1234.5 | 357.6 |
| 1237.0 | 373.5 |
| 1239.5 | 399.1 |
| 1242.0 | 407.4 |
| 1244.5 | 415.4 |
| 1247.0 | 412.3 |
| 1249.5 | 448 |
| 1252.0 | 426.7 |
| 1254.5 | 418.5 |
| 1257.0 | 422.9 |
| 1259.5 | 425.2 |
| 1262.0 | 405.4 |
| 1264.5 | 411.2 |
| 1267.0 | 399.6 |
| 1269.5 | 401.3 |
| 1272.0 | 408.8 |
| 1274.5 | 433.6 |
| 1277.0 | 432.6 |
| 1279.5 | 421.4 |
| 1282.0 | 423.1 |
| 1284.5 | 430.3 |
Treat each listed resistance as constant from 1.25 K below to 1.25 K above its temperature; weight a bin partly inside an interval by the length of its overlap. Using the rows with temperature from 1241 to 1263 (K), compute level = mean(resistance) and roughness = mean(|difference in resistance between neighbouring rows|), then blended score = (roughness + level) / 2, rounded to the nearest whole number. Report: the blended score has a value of 217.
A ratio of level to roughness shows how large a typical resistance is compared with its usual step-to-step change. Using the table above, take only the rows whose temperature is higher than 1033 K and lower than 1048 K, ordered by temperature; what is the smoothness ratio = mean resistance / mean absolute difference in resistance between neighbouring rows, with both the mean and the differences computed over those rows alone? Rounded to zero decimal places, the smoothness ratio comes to 34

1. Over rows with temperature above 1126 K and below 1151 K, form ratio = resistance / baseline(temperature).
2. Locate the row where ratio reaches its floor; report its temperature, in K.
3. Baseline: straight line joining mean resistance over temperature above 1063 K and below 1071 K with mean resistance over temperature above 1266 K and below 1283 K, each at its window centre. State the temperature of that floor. 1149.5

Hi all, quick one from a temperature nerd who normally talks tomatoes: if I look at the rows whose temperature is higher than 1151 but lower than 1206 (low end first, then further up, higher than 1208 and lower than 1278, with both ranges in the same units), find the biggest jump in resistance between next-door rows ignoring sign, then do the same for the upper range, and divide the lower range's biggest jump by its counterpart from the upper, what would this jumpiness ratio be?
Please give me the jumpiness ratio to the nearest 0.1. 1.1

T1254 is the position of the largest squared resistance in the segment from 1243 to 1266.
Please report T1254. 1249.5 K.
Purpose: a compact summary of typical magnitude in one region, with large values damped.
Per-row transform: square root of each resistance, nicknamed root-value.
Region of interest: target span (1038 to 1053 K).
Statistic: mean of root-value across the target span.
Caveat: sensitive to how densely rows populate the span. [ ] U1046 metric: 22.1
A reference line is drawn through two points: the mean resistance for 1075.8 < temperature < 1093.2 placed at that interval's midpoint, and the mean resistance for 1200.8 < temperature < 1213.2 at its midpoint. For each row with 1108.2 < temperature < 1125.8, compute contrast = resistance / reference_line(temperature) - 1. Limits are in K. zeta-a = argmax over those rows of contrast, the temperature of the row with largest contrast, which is 1117.0 K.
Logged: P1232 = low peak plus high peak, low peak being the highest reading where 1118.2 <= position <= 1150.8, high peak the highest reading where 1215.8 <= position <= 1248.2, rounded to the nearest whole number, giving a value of 978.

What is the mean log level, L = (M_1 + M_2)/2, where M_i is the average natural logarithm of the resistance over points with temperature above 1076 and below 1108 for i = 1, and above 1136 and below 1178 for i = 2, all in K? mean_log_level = 6.24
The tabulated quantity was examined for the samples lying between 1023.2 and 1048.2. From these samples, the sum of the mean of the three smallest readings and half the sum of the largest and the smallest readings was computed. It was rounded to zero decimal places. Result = 915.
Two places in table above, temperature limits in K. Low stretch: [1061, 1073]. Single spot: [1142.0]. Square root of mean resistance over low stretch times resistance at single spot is 519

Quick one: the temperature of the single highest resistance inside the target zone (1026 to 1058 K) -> 1054.5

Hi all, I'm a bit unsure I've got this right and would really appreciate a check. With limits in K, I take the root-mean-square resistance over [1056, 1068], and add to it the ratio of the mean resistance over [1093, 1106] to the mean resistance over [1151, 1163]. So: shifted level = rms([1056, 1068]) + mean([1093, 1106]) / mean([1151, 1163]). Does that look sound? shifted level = 524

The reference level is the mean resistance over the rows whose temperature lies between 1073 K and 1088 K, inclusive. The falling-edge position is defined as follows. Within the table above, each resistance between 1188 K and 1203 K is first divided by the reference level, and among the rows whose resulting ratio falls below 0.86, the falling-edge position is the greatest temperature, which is 1202.0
